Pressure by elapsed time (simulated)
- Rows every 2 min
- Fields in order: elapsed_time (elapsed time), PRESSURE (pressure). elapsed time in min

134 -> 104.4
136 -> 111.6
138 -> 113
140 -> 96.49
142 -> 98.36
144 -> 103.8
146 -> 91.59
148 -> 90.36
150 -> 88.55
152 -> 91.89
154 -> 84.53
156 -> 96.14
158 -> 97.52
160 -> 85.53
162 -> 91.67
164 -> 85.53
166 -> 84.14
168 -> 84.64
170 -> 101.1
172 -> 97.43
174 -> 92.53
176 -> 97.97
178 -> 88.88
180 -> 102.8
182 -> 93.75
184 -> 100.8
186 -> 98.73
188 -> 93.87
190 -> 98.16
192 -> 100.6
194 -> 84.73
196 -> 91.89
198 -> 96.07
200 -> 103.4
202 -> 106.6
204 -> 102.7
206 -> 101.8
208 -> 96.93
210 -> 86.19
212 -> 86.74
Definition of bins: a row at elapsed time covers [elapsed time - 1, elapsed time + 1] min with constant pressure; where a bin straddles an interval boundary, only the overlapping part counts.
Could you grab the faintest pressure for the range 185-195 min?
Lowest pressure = 84.73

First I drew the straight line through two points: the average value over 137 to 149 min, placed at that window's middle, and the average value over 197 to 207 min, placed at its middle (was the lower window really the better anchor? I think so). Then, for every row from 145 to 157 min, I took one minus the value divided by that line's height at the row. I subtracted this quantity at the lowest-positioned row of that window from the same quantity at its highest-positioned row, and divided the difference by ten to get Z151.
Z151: -0.004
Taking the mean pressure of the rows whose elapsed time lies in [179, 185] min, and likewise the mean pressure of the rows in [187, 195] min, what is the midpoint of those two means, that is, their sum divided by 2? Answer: 97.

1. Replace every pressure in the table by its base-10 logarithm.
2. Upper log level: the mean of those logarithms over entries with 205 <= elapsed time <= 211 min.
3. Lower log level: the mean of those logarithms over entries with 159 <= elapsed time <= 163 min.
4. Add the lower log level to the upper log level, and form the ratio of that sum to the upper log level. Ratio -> 1.99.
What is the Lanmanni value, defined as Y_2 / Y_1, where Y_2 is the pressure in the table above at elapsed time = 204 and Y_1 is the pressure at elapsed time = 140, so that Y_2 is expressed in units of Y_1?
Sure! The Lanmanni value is 1.06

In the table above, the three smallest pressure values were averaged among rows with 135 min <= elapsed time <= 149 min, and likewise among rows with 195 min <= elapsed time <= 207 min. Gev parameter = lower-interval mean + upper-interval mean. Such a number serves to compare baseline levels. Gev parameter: 189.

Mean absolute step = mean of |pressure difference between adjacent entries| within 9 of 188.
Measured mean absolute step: 6.6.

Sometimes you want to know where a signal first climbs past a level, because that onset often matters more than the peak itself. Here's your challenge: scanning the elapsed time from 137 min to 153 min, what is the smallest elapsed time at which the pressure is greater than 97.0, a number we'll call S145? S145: 138 min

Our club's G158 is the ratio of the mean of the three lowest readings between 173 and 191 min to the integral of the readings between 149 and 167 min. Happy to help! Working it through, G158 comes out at 0.0569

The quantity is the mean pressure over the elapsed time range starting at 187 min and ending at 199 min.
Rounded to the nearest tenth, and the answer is 94.2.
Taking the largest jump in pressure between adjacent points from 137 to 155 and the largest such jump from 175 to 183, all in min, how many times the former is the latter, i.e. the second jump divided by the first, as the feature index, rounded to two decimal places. 0.84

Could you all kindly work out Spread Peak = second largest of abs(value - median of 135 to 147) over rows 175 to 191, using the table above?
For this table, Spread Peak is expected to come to 7.3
